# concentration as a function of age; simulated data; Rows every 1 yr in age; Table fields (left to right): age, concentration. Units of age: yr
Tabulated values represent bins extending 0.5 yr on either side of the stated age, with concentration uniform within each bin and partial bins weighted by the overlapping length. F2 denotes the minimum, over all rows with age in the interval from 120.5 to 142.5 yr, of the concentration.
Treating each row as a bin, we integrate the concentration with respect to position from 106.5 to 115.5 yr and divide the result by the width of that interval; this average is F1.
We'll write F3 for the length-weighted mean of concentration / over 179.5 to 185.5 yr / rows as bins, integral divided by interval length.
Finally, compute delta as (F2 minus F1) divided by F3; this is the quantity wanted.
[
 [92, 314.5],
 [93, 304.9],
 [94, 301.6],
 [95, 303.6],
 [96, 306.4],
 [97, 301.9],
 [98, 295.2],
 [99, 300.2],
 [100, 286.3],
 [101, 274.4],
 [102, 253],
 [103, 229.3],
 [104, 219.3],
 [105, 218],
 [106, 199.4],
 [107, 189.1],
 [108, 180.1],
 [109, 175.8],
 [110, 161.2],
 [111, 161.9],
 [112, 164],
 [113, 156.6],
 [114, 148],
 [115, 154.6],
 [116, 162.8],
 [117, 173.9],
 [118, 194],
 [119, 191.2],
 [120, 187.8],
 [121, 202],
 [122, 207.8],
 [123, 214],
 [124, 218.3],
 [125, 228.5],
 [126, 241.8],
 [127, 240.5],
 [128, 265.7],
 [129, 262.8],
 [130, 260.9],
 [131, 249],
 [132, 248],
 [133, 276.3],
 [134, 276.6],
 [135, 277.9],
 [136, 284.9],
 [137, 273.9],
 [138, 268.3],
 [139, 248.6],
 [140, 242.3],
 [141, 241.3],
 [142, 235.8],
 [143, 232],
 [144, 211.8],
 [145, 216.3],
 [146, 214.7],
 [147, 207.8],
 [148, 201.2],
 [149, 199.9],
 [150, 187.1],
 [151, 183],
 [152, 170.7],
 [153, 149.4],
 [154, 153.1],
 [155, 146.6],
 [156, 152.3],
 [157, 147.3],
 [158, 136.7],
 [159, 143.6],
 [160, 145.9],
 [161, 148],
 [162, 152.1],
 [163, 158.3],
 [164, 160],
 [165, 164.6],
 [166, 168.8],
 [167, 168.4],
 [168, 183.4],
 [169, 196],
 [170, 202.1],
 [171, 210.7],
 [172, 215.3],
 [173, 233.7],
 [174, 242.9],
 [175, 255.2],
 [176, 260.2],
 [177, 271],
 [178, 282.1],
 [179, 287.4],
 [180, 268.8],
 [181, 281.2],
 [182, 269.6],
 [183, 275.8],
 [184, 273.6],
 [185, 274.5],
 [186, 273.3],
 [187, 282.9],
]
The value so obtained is 0.1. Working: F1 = 166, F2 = 202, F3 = 274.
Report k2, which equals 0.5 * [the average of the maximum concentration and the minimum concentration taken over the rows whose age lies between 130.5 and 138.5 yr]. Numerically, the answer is 133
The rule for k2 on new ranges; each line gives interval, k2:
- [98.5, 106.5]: 125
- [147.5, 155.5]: 87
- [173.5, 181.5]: 133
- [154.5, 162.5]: 72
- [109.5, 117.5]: 80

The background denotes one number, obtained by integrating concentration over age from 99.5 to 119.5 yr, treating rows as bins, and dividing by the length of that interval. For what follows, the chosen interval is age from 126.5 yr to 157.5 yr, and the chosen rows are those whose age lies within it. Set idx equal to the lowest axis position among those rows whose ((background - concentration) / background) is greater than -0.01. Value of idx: 150 yr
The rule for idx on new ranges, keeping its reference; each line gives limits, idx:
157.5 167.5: 158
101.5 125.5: 107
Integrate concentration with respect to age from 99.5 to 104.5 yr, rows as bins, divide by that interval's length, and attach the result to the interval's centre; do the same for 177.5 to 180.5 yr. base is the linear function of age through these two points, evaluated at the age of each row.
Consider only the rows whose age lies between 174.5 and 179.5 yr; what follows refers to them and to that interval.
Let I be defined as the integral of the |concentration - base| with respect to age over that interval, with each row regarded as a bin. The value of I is 60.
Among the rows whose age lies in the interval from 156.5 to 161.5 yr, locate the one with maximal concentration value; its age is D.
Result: 161 yr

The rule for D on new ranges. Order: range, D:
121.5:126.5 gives 126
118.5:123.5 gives 123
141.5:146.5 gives 142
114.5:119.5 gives 118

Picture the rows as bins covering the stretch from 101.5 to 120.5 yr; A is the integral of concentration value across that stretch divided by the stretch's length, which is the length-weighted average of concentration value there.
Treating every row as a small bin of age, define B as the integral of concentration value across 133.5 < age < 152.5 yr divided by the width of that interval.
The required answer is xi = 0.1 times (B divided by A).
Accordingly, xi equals 0.12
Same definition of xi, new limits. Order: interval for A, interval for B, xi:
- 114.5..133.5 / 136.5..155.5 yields 0.10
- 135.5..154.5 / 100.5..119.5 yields 0.09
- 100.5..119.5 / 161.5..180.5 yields 0.11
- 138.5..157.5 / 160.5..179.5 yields 0.11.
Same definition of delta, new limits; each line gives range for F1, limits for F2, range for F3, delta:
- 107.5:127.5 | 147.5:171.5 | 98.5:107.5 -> -0.2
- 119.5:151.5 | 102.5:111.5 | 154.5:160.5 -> -0.5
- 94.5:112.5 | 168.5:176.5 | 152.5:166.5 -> -0.3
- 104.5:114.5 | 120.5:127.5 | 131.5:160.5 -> 0.1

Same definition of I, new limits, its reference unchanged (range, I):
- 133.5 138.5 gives 60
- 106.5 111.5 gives 406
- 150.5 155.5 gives 549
